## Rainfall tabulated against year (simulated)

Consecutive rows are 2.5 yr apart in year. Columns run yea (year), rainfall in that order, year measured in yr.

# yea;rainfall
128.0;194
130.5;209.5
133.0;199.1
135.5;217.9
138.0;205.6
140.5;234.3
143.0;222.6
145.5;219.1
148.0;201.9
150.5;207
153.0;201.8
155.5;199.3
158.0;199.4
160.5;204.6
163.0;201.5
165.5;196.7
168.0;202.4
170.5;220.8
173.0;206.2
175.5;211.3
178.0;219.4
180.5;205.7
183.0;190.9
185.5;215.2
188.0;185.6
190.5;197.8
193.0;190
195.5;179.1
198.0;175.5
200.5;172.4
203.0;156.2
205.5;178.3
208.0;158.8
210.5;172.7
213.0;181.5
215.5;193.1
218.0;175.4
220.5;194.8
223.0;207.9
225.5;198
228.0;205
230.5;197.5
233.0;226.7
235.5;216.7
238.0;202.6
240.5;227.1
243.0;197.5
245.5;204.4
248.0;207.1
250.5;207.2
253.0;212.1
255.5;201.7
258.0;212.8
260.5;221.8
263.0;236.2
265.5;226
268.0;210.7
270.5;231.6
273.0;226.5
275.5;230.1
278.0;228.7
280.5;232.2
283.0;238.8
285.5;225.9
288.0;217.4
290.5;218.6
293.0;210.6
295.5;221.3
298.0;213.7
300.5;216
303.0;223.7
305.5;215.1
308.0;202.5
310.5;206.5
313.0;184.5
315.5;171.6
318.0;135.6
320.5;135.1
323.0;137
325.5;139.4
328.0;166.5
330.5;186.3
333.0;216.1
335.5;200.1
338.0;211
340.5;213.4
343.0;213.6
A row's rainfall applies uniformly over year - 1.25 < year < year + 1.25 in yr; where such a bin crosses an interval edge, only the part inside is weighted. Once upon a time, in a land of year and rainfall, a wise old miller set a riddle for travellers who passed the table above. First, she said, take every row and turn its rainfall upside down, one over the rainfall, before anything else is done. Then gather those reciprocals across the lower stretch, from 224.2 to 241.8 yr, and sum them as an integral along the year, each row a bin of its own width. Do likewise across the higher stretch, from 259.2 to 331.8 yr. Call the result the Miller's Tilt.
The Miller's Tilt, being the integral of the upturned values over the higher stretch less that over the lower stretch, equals 0.28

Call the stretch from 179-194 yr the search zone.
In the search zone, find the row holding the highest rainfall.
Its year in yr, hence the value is 185.5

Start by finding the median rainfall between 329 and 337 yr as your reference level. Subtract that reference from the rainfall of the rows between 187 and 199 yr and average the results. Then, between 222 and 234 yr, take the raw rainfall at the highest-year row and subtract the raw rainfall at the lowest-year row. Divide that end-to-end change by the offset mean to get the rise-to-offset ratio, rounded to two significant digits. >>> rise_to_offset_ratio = -1.3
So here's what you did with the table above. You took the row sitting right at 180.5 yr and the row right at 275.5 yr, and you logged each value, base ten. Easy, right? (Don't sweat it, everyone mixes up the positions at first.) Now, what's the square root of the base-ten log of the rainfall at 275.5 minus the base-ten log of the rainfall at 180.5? 0.22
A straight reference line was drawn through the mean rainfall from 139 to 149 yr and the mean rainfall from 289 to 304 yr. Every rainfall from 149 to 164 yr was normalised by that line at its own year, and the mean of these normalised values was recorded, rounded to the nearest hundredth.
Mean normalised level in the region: 0.92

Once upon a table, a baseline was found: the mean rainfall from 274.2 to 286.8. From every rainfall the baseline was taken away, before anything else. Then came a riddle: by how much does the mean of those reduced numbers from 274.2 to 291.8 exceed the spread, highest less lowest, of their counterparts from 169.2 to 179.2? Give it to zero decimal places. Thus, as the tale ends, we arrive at -18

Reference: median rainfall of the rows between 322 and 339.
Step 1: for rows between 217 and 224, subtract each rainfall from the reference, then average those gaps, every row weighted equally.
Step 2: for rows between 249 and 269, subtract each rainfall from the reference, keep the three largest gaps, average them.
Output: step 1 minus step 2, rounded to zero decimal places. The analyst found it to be 14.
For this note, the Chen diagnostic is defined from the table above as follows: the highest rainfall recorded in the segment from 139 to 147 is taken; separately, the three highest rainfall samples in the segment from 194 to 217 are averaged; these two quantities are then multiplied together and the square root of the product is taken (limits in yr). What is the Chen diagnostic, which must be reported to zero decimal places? 208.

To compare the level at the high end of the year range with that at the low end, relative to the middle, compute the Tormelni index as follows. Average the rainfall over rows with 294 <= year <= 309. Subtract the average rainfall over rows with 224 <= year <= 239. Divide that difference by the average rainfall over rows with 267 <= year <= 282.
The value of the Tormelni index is 0.034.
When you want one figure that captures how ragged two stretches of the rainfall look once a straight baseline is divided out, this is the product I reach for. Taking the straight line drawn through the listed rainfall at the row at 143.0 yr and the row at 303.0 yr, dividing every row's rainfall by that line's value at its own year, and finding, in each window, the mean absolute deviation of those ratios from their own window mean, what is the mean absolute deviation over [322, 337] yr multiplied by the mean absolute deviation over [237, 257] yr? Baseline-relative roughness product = 0.0032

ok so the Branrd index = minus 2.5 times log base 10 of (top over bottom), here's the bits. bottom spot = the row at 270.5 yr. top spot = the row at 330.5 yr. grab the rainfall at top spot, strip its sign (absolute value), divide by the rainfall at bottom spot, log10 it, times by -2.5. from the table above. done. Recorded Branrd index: 0.24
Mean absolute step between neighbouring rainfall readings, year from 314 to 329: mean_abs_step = 13.6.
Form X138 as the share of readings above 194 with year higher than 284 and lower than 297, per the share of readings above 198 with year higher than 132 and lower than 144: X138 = 1.0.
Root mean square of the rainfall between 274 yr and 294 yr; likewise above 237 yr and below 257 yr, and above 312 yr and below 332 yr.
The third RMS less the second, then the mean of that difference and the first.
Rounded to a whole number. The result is 88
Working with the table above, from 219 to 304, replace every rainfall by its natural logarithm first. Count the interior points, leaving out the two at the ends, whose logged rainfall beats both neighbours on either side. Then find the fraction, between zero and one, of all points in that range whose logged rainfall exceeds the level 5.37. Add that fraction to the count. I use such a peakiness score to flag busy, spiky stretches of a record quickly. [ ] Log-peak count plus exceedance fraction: 11.5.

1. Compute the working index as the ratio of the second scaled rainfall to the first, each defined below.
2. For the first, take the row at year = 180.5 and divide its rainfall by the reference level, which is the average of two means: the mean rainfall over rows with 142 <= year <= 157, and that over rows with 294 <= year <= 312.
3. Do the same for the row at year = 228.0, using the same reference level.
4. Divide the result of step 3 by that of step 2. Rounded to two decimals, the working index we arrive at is 1.00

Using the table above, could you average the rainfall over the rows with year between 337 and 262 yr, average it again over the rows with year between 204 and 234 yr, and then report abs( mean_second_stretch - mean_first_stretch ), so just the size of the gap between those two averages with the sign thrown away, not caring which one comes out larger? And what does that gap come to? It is 13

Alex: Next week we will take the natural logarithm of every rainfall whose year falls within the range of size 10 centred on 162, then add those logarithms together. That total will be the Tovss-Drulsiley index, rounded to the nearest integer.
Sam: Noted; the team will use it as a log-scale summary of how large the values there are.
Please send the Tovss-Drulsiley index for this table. 21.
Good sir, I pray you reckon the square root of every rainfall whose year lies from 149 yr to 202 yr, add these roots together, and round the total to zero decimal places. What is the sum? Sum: 296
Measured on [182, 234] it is 288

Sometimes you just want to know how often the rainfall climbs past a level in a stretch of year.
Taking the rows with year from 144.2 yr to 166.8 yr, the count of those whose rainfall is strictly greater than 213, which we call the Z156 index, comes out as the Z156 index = 1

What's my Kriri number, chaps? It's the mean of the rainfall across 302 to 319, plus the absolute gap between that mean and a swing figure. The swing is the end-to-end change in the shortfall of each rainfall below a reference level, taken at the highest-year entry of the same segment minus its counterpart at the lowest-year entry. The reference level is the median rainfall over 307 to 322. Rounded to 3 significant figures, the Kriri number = 295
